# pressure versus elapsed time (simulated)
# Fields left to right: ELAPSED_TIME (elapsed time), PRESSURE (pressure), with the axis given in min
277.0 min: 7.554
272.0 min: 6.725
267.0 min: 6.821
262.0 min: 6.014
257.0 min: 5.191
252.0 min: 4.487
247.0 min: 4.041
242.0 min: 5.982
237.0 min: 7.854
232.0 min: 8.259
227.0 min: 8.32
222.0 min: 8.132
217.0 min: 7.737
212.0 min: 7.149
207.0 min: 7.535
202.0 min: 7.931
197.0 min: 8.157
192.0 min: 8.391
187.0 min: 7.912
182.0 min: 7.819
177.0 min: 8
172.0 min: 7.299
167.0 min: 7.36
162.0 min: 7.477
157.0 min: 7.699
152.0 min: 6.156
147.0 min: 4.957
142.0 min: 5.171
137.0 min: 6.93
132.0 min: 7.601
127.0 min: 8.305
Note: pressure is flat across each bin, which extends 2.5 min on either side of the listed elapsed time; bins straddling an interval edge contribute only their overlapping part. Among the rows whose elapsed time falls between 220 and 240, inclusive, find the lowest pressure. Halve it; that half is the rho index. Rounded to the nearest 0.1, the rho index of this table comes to 3.9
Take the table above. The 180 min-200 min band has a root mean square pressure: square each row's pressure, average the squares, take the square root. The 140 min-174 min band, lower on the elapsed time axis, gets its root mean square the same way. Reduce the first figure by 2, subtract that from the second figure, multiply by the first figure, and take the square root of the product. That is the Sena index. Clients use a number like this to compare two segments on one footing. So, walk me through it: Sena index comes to 2.2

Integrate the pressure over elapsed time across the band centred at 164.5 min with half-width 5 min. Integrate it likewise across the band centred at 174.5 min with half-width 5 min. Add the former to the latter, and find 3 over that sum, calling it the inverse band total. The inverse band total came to 0.020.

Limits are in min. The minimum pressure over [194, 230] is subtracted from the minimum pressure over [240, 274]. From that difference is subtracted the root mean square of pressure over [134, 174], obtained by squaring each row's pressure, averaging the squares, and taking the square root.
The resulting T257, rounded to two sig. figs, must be -9.8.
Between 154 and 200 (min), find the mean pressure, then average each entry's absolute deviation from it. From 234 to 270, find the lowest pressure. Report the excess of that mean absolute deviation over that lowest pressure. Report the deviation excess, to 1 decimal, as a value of -3.7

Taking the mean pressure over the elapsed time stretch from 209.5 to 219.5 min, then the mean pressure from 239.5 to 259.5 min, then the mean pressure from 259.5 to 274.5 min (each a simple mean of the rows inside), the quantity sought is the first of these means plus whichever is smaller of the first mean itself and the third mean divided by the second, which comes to 8.77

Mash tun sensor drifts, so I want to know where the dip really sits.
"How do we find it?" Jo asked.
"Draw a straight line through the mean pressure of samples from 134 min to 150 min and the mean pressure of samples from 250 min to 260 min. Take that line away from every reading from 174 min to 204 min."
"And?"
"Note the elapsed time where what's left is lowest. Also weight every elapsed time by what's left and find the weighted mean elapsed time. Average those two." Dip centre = 185.9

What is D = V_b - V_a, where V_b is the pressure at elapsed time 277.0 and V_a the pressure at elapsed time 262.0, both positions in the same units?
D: 1.5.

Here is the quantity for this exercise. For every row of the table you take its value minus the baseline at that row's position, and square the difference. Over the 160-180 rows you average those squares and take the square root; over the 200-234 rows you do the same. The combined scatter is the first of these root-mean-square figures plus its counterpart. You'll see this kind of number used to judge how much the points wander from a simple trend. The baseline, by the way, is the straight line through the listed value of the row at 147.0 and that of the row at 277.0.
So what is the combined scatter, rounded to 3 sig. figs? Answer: 3.68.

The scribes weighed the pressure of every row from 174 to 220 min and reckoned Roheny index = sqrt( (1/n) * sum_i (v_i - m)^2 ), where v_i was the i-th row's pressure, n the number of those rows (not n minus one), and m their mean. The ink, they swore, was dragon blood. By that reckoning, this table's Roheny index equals 0.3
